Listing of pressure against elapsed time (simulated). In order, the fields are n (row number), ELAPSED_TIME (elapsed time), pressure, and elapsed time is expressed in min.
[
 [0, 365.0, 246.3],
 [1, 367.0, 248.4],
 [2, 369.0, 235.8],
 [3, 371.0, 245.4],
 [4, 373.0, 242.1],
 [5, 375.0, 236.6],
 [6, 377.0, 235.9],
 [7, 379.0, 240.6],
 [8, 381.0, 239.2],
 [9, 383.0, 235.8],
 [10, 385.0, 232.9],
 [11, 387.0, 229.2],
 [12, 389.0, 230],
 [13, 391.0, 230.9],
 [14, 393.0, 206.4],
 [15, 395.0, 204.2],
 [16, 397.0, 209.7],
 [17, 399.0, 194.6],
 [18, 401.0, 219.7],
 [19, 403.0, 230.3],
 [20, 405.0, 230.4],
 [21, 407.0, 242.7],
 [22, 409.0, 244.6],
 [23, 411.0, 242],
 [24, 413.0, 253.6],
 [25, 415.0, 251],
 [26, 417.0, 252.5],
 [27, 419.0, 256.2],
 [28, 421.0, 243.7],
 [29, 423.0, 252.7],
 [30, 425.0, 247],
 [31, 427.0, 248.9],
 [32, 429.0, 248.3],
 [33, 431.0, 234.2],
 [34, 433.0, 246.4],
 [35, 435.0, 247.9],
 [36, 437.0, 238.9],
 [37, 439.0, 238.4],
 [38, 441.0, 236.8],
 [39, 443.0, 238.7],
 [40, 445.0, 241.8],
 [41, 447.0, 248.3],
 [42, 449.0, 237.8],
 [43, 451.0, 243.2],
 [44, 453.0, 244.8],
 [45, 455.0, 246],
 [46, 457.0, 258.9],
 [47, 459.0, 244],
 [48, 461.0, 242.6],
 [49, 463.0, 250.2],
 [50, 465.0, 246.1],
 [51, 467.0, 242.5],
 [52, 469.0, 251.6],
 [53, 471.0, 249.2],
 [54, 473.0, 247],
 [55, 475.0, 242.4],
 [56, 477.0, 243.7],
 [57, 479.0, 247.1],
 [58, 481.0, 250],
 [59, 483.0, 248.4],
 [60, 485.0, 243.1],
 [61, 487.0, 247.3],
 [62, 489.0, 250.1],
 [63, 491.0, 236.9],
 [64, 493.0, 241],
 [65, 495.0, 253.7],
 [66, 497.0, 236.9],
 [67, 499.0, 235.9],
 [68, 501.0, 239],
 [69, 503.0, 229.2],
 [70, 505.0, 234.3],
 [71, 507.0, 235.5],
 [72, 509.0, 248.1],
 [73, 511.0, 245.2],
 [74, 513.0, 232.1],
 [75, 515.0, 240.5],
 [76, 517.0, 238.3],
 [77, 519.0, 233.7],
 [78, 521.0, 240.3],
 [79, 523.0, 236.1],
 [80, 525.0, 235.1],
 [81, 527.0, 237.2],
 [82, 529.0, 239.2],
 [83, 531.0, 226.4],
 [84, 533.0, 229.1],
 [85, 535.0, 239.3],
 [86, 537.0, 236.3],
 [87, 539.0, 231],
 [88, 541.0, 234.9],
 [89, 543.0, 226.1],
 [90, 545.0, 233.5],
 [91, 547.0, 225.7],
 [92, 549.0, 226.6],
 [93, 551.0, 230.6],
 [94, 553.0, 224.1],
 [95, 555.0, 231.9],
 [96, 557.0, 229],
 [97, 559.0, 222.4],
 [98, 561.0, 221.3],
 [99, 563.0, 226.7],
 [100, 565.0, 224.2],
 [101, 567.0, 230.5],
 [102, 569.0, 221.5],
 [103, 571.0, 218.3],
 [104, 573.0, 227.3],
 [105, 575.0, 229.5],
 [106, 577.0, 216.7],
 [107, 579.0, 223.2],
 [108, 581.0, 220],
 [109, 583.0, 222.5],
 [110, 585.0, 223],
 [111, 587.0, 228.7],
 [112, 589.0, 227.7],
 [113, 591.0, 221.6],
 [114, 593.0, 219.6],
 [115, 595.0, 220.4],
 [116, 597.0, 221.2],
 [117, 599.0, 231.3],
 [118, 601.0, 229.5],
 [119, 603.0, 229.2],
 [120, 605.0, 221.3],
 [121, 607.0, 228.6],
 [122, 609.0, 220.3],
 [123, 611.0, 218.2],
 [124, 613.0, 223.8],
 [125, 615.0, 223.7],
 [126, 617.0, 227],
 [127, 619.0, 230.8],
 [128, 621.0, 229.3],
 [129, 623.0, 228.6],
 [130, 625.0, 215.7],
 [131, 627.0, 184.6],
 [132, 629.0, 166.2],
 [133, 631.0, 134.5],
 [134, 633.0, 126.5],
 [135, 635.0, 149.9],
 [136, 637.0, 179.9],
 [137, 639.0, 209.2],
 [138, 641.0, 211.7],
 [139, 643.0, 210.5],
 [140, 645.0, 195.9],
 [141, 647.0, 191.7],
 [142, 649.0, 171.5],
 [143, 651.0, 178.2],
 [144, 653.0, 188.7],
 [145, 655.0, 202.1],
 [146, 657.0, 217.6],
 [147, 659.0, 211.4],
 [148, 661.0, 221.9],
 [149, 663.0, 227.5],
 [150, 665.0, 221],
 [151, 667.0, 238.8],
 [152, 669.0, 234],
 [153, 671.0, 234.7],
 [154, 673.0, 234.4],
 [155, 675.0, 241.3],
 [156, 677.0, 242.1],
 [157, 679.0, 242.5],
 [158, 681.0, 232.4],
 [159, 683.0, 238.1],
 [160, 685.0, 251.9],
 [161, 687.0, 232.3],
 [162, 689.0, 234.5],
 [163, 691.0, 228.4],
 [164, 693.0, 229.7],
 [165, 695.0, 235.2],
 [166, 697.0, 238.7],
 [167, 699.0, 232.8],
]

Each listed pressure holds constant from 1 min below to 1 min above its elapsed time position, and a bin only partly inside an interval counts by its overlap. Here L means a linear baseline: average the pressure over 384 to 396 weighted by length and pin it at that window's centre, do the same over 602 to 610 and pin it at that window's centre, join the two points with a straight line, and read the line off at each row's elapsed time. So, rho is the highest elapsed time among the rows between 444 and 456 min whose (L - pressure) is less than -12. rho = 455.0 min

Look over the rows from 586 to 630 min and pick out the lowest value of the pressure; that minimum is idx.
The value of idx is 166.2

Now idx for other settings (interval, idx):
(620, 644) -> 126.5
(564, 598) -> 216.7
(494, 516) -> 229.2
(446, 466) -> 237.8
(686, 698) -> 228.4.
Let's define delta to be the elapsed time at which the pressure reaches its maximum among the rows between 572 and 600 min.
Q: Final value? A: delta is 599.0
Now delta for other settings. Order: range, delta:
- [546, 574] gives 555.0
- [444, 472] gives 457.0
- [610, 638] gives 619.0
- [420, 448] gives 423.0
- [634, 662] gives 661.0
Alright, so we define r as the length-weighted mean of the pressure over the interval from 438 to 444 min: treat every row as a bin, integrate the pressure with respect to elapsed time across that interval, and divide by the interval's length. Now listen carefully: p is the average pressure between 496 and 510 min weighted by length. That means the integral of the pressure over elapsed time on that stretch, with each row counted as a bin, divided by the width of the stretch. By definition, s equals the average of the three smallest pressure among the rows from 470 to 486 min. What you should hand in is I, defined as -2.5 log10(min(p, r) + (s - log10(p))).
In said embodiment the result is -6.70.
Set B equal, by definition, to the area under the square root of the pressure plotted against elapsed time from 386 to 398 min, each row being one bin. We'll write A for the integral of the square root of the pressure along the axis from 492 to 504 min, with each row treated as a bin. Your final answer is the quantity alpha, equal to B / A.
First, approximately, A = 186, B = 177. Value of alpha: 0.96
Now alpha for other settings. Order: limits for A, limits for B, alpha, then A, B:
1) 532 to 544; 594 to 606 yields 0.98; 183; 180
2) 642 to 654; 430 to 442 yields 1.13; 165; 186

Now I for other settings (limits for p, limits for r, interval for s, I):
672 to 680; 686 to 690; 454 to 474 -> -6.69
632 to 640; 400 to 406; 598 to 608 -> -6.48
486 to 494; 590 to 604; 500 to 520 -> -6.64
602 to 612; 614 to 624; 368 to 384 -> -6.65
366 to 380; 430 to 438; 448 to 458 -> -6.70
